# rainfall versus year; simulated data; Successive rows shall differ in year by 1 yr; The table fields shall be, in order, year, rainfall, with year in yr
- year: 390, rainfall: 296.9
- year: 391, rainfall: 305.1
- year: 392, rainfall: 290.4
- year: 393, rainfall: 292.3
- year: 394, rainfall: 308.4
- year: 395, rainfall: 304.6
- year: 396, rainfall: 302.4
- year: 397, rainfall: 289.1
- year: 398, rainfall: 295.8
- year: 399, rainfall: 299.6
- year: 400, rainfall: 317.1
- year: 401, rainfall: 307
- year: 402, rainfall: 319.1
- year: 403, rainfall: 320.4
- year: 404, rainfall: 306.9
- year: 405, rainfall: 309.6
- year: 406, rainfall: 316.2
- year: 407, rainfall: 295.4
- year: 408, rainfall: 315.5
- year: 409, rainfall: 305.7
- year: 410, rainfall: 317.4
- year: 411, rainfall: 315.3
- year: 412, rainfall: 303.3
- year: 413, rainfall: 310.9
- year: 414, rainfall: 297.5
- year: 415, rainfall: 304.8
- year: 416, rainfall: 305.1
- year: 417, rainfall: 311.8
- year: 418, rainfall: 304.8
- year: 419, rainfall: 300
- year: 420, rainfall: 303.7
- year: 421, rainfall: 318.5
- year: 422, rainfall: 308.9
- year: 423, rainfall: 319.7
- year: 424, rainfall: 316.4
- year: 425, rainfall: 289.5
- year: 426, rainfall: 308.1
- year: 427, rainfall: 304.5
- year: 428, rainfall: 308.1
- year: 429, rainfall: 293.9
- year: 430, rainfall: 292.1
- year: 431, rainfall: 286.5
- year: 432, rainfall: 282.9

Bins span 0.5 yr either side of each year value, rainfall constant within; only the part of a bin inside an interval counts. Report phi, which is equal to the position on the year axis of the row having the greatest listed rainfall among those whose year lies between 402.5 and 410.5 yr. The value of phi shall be 403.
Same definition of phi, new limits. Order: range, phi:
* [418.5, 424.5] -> 423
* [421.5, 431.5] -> 423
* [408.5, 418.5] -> 410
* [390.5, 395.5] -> 394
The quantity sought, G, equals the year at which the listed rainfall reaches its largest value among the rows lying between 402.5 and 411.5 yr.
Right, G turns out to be 403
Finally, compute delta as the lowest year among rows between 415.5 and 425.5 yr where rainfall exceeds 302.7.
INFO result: 416 yr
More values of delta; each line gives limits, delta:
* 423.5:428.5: 424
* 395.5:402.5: 400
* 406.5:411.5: 408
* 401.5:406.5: 402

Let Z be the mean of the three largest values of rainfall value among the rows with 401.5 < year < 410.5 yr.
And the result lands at 319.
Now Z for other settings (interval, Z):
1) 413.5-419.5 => 307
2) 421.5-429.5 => 315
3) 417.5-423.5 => 316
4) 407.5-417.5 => 316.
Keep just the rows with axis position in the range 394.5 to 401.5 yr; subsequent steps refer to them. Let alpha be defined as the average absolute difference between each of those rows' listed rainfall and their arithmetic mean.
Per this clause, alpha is 6.3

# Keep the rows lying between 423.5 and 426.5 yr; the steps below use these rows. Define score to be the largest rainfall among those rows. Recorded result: 316.4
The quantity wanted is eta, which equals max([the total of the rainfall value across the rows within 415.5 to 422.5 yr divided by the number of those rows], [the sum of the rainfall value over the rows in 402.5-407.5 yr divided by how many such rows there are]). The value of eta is 310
